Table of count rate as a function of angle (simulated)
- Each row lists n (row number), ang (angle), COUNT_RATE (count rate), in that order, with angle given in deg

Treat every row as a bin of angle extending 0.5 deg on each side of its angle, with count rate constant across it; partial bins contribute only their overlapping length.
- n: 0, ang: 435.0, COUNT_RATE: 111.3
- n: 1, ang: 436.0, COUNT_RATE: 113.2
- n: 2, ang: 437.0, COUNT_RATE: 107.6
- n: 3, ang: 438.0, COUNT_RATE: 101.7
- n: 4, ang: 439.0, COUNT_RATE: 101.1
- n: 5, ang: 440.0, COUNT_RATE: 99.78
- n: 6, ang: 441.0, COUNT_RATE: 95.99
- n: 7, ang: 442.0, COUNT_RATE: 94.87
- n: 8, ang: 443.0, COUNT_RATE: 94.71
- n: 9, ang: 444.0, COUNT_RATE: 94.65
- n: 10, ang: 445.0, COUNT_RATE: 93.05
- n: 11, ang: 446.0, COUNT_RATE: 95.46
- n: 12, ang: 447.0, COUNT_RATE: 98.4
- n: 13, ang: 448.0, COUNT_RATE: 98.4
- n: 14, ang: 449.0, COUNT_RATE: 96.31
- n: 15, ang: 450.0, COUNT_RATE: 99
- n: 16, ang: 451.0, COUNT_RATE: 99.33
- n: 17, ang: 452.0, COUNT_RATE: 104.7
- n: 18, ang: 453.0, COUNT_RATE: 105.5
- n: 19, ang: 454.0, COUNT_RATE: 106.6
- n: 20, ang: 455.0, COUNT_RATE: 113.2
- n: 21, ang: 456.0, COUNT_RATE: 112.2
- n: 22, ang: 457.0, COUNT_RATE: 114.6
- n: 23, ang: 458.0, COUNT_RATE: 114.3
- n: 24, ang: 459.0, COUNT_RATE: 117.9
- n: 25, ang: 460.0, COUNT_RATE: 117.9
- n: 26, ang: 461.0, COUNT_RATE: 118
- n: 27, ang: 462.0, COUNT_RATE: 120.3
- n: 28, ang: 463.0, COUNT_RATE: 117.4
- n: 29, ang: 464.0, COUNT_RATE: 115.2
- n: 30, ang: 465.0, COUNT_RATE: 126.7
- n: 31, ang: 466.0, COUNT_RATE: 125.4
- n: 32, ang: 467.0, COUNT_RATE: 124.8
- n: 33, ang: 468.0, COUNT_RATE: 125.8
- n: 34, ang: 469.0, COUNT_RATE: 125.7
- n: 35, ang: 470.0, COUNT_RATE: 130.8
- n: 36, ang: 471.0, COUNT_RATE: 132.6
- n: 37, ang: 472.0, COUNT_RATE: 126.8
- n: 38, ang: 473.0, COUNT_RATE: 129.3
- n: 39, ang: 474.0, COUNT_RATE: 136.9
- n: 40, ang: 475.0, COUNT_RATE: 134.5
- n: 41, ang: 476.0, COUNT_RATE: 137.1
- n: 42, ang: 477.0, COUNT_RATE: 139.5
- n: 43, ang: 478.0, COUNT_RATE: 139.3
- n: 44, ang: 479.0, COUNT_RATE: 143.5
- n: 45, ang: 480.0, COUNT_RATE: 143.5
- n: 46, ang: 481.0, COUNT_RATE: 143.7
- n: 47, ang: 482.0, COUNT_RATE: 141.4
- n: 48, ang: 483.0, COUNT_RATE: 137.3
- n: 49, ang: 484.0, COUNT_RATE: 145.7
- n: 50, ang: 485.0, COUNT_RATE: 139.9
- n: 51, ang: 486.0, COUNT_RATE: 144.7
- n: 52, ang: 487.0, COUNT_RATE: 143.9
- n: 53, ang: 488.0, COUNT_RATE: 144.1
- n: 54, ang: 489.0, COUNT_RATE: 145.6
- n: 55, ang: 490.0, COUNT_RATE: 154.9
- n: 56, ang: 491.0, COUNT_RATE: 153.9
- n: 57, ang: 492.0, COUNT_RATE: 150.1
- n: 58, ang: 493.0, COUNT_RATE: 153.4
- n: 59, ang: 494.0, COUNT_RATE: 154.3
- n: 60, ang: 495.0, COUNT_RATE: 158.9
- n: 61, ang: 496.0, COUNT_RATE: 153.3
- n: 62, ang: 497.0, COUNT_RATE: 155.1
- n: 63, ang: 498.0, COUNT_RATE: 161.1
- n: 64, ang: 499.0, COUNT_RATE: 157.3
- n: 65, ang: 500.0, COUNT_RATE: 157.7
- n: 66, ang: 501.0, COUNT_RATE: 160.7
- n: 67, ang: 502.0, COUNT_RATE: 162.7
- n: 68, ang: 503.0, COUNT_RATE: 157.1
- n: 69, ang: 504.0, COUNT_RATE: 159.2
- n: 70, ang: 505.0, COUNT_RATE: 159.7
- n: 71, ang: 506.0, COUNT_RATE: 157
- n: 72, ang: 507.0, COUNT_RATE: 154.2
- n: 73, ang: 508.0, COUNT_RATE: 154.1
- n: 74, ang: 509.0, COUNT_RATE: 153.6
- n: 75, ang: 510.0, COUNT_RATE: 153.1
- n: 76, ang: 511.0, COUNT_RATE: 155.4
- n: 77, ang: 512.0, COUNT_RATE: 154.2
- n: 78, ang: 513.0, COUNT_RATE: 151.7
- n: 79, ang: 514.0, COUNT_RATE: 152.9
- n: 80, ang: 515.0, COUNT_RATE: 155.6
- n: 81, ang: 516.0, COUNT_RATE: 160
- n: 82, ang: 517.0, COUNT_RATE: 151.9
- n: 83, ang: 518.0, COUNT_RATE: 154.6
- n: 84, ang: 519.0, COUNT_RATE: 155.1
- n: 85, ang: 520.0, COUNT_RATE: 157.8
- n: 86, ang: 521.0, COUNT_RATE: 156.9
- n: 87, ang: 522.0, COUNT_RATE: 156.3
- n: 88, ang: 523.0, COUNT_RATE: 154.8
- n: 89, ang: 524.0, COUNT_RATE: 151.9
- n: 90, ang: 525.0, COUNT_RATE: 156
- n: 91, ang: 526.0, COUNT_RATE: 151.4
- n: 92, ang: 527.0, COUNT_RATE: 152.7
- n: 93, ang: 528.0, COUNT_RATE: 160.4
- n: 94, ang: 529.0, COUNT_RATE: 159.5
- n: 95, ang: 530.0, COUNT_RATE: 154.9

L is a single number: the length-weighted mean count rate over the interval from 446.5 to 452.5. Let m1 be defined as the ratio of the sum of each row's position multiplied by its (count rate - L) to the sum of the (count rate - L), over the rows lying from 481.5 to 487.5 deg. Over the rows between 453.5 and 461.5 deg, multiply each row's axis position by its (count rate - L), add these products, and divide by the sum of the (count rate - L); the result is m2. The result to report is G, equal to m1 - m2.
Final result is 26.6 deg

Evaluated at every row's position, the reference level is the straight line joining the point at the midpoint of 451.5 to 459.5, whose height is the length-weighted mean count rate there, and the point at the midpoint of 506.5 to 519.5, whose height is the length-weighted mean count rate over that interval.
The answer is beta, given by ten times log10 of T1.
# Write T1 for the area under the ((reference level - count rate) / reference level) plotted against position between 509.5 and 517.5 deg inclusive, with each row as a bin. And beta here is -17.4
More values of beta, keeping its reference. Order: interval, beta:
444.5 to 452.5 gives -2.3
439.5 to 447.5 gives -3.1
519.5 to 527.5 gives -4.3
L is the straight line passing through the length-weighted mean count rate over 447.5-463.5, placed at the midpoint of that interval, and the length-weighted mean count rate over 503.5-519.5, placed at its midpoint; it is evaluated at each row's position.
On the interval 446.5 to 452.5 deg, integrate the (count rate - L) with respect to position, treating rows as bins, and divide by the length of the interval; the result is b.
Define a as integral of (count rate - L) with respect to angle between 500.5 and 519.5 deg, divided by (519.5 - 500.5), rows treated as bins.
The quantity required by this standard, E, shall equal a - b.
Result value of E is 8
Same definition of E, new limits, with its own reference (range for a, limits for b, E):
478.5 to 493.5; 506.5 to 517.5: 13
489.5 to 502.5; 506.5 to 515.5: 15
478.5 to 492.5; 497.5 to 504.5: -2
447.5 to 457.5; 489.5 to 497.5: -16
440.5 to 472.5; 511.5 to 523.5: 5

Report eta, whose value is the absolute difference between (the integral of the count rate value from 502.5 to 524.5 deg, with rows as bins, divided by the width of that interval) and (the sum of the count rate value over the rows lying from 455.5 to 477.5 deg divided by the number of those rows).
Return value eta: 31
